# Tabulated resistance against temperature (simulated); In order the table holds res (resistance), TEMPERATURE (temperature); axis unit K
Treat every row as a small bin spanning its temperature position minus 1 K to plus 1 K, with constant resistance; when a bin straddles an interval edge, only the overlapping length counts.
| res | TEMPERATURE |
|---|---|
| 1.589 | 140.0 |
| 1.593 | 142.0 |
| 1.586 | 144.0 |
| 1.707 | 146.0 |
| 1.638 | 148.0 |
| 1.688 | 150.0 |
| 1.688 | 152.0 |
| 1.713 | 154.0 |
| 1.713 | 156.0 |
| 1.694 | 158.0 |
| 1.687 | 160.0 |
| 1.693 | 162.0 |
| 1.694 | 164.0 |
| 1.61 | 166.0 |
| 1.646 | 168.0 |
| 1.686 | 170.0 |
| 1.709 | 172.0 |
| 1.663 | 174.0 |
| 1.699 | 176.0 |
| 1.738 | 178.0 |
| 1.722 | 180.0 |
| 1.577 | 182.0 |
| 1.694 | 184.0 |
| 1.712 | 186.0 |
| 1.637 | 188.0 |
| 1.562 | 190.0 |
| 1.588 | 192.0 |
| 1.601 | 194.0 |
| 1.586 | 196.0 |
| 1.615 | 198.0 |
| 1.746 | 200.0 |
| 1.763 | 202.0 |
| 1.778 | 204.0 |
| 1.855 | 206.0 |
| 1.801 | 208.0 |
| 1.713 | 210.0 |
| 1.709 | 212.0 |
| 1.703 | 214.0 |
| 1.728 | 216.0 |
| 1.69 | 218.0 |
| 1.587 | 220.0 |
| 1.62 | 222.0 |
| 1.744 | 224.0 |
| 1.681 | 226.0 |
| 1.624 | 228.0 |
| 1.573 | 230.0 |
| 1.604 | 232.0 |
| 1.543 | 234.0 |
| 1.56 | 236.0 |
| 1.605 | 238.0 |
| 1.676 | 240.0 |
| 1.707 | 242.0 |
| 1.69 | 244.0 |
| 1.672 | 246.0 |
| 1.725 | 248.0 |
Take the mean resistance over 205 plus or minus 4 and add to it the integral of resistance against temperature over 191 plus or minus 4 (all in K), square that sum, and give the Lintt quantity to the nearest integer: 212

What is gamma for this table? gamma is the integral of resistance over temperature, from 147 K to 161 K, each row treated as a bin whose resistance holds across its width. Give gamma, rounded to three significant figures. 23.6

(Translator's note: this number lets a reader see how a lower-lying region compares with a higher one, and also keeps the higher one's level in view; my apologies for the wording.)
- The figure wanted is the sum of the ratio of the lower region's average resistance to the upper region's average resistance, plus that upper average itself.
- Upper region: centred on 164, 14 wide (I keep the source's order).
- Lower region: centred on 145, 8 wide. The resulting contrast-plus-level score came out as 2.65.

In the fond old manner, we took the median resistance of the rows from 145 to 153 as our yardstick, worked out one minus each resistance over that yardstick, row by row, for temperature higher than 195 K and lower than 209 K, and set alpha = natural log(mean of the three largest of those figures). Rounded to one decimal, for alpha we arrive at -3.8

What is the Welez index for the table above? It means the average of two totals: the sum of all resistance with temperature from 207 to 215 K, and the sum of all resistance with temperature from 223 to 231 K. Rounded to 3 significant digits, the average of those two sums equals 6.77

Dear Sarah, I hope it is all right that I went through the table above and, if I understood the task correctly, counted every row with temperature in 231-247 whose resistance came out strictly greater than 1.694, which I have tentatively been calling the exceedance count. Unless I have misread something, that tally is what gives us 1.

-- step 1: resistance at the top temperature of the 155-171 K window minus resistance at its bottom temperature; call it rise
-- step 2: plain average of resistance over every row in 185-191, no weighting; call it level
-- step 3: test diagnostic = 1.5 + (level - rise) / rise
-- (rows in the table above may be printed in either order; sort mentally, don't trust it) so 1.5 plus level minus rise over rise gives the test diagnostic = -60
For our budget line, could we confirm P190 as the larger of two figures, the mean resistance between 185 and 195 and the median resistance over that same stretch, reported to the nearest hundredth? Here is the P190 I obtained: 1.62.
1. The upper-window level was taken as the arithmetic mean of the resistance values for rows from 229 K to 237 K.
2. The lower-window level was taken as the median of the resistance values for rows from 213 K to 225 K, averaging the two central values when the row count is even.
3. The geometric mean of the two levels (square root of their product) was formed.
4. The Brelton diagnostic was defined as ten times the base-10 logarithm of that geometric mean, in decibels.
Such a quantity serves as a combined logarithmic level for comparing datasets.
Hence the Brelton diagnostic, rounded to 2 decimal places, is 2.13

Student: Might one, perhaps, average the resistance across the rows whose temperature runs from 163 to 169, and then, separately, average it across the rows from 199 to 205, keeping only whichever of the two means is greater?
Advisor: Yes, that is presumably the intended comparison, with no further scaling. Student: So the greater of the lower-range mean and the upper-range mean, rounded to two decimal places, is 1.76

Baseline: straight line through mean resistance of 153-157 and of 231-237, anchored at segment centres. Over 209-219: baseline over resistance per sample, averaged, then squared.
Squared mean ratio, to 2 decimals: 0.88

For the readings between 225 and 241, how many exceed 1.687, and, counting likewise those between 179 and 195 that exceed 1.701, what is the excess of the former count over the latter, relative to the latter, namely -1.0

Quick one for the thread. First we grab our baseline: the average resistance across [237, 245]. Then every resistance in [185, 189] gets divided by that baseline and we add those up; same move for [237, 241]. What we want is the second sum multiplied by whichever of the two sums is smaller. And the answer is 3.86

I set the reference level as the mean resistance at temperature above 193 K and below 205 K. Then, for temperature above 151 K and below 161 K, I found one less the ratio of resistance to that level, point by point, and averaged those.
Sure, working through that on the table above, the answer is -0.01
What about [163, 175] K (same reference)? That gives 0.01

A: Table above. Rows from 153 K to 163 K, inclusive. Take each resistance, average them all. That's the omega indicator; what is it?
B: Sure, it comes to 1.70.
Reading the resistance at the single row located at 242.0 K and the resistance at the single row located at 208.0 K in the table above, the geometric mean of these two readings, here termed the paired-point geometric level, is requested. 1.75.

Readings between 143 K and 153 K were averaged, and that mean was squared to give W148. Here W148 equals 2.76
